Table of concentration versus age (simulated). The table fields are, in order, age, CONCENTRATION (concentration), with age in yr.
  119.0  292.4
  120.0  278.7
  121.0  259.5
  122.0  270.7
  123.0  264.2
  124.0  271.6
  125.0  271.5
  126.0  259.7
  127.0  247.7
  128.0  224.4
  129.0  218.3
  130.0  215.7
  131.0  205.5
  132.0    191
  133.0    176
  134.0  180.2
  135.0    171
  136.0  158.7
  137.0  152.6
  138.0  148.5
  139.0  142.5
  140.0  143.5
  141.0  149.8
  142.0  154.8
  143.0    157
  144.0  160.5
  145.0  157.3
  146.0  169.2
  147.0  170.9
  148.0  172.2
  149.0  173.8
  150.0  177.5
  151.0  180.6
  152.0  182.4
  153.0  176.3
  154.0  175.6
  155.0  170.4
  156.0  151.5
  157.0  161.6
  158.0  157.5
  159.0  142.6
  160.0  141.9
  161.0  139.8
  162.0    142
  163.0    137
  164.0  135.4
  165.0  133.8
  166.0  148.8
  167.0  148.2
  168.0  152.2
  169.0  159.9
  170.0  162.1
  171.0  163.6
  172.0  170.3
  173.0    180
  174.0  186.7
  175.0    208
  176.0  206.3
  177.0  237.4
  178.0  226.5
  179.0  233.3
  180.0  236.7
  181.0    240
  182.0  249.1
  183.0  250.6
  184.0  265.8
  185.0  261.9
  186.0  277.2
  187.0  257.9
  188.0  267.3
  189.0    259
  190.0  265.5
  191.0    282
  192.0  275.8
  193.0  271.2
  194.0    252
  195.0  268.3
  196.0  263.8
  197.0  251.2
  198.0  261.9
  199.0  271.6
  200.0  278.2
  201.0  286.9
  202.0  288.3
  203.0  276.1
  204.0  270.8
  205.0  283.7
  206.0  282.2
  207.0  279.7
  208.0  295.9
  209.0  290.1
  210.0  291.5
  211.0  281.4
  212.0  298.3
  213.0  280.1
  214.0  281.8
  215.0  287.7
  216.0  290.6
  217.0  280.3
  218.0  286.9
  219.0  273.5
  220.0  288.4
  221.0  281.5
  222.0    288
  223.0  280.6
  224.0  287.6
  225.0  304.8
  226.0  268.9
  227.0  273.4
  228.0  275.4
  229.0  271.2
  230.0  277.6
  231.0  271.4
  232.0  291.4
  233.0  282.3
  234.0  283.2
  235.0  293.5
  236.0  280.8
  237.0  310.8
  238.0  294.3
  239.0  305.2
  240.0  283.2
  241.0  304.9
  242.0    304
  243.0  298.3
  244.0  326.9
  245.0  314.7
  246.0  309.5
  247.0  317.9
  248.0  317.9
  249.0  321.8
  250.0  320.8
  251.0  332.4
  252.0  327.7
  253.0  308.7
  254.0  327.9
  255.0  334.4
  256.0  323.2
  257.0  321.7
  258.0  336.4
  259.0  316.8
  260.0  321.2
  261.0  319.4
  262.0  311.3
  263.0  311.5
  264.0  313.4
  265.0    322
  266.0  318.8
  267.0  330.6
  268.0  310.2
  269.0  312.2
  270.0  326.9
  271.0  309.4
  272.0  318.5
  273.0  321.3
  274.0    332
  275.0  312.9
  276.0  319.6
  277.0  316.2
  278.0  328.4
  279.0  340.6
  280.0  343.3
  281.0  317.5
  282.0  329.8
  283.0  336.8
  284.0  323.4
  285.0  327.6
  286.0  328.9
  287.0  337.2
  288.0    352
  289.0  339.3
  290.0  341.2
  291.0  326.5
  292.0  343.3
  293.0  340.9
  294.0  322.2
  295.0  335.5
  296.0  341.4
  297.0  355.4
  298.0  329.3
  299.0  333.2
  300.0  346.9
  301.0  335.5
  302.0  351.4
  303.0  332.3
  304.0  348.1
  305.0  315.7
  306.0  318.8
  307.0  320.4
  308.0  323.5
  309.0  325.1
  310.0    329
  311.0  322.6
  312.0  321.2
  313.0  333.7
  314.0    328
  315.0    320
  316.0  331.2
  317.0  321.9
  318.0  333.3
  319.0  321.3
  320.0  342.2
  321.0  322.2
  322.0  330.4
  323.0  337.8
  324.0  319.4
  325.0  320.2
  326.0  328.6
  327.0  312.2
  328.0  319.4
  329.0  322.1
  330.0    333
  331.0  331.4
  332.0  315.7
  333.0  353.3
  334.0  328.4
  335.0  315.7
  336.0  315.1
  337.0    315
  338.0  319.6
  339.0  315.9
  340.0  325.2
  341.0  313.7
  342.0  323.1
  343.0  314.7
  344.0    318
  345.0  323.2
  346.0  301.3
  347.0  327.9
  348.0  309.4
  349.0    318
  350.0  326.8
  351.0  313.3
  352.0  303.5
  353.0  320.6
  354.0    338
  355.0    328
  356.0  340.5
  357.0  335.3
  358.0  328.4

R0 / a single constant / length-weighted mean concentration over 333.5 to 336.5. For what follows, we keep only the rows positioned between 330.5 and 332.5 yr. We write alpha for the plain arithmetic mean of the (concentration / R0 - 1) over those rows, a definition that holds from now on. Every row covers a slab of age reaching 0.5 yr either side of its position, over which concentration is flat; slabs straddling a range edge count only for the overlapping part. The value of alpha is 0.01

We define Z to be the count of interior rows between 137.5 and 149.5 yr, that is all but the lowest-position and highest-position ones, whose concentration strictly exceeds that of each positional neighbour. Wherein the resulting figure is 1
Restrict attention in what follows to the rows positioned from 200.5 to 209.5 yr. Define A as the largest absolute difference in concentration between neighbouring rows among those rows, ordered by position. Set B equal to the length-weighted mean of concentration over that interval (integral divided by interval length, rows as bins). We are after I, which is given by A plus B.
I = 300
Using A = 16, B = 284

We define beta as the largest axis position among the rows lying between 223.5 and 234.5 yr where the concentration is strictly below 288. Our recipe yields 234.0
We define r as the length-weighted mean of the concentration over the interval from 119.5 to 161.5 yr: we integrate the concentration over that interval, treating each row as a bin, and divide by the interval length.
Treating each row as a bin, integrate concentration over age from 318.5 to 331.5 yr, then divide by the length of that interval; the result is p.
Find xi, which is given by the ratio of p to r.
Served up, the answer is 1.7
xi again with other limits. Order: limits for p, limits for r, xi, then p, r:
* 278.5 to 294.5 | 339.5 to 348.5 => 1.1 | 334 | 317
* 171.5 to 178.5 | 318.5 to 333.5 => 0.6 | 202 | 327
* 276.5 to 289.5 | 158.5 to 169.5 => 2.3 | 332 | 144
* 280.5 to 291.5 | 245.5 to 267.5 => 1.0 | 333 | 321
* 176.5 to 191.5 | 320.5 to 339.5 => 0.8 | 254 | 324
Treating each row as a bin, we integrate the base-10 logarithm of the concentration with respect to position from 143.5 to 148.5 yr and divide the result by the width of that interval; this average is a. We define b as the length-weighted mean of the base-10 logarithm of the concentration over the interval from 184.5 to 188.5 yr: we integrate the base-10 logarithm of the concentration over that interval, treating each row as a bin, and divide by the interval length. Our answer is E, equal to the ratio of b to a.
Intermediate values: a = 2.22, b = 2.42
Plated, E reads 1.09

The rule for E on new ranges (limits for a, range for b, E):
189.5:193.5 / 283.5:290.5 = 1.04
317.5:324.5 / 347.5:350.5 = 0.99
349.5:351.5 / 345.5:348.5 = 1.00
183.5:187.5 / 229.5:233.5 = 1.01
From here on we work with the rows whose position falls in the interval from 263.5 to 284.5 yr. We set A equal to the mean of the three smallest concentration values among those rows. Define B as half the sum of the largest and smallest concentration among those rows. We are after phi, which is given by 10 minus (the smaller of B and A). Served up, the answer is -301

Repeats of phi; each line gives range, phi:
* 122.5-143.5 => -135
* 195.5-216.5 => -249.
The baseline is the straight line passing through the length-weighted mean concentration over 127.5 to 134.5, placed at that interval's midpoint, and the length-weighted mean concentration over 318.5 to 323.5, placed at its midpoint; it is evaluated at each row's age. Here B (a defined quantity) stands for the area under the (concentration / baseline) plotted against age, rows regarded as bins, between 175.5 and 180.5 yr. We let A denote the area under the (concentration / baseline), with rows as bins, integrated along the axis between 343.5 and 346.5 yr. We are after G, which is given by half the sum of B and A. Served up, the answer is 4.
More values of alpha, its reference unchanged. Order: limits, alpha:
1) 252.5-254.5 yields 0.00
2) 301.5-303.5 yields 0.07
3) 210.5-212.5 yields -0.09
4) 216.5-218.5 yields -0.11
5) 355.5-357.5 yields 0.06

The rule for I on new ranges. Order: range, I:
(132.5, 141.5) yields 170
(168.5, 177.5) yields 217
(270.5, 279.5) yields 341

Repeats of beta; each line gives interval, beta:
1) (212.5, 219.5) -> 219.0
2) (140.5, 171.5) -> 171.0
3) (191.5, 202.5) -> 201.0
